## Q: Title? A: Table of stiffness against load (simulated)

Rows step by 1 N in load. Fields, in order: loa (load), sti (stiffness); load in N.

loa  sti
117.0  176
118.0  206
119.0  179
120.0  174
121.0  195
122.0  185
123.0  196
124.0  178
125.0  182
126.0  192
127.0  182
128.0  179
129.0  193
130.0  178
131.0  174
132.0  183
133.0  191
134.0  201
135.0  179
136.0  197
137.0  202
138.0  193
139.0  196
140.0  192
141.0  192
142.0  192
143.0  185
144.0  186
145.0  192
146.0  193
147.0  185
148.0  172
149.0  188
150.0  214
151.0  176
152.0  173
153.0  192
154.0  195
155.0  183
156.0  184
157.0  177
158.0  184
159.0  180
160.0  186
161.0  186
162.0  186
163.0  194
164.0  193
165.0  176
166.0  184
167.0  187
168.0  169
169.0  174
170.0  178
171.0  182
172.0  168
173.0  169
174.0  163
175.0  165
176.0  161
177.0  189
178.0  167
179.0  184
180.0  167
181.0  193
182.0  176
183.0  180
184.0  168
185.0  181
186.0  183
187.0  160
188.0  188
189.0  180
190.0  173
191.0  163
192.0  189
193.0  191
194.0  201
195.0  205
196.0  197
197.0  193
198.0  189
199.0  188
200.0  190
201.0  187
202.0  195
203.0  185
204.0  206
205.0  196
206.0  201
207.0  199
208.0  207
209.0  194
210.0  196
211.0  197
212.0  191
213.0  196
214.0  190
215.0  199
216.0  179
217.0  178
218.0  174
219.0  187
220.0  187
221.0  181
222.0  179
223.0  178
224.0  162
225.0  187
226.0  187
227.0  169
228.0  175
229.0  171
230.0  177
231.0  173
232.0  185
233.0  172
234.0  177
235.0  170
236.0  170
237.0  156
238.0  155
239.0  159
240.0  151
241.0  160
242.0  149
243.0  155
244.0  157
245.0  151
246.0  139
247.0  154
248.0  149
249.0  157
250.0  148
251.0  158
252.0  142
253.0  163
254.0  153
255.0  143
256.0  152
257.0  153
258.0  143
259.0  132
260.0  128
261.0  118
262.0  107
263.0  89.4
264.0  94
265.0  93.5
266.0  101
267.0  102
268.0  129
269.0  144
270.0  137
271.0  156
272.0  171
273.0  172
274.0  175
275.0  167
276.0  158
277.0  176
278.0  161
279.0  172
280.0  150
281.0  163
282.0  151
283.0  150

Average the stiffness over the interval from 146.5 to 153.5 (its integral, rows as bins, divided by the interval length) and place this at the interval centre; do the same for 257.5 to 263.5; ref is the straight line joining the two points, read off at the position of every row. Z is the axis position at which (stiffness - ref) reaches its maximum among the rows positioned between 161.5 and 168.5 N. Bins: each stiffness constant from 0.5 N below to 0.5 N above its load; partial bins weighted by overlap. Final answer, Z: 163.0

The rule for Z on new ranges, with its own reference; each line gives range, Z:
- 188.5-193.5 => 193.0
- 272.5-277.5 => 277.0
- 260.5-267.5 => 261.0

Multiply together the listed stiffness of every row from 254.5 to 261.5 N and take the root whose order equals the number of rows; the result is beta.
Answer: 138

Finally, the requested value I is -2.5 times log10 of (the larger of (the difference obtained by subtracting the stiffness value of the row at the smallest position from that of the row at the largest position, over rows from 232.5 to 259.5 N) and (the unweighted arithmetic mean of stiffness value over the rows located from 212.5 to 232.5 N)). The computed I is -5.64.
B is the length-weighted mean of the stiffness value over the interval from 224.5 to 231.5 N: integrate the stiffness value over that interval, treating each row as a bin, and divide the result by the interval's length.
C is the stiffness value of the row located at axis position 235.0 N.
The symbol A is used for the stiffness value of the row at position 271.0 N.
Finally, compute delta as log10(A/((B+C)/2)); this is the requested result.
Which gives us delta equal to -0.05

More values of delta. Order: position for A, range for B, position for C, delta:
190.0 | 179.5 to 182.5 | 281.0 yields 0.01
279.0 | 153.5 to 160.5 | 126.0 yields -0.04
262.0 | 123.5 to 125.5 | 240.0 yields -0.19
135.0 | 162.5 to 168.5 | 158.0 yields -0.01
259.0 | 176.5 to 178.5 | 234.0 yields -0.13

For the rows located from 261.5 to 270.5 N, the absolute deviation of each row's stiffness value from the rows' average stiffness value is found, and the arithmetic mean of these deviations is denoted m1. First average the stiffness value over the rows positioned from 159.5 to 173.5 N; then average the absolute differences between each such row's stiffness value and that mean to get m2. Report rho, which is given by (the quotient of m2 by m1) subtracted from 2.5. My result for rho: 2.08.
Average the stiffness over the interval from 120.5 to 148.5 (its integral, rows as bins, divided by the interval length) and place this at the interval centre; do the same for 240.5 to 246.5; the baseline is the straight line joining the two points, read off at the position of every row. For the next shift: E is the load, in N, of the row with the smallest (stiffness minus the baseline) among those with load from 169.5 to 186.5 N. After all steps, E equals 176.0 N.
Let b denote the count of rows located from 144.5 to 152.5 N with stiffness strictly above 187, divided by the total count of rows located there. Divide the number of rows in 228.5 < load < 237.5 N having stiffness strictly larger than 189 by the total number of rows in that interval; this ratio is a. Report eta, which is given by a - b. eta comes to -0.5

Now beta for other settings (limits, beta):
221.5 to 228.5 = 177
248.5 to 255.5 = 152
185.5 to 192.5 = 176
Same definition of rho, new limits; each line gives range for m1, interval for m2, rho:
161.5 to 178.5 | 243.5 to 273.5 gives 0.45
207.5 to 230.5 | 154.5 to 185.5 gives 1.65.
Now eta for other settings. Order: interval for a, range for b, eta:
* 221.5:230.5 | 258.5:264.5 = 0.0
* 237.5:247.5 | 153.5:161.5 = -0.1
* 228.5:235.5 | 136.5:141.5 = -1.0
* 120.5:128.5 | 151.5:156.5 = 0.0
